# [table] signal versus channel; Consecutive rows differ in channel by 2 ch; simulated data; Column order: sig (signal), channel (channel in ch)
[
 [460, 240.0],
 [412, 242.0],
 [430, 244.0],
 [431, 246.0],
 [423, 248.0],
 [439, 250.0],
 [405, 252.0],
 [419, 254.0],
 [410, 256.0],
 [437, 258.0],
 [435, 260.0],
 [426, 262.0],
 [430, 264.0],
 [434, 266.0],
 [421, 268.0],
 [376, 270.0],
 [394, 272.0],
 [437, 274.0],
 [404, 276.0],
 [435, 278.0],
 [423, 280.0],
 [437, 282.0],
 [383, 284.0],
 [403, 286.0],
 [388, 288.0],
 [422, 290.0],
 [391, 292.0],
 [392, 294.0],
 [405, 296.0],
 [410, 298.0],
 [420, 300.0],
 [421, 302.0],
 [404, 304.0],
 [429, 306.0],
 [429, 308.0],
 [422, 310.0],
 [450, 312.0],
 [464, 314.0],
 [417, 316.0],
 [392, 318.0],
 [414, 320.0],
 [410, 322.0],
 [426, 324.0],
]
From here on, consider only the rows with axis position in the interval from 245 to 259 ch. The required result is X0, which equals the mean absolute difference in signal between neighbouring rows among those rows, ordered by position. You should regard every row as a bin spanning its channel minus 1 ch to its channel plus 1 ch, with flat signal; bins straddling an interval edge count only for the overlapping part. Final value 18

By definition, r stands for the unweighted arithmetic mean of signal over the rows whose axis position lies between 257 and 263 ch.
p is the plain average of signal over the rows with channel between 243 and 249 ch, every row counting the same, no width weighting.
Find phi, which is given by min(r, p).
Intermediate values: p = 428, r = 433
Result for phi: 428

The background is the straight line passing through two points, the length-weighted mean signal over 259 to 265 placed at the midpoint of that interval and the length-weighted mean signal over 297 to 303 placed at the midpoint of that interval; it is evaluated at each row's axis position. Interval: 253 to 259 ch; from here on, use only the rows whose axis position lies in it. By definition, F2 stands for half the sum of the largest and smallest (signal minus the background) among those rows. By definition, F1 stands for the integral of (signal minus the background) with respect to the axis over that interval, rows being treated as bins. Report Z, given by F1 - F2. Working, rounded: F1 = -63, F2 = -9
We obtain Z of -54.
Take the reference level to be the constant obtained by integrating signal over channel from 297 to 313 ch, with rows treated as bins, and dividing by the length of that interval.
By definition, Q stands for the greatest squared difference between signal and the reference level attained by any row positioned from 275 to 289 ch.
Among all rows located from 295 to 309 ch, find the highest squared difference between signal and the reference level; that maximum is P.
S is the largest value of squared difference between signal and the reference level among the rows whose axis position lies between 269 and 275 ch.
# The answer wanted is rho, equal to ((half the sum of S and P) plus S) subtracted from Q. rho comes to -1904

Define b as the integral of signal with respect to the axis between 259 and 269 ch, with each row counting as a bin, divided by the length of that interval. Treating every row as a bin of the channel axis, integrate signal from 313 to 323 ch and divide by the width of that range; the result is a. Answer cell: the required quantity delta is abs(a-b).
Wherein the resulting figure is 9.8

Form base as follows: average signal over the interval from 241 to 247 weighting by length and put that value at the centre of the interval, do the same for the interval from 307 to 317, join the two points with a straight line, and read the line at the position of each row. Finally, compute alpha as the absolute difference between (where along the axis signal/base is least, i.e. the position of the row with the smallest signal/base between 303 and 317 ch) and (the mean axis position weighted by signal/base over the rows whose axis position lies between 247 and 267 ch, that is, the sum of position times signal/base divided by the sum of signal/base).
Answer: 47.0 ch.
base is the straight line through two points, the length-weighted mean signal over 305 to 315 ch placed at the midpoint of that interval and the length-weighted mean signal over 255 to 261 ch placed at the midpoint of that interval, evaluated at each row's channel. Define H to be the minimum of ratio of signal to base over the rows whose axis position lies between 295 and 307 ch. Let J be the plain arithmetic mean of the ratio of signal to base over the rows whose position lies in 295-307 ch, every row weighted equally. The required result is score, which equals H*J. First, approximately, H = 0.92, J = 0.95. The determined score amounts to 0.88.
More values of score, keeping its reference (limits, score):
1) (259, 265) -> 1.00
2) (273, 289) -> 0.85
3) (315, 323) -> 0.82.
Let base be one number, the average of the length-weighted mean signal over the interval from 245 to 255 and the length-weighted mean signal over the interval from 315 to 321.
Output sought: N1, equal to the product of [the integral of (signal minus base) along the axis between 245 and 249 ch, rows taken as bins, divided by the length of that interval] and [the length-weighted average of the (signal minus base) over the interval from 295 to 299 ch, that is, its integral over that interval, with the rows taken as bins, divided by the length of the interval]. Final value -92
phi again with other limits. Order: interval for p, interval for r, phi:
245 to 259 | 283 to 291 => 399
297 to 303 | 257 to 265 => 417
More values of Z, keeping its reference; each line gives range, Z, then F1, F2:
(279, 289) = -145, -158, -13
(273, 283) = 29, 25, -4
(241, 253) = -135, -147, -12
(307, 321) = 190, 207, 17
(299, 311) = 65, 67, 2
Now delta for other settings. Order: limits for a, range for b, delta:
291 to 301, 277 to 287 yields 12.6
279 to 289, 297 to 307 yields 10.0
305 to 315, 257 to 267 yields 6.4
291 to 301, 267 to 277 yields 2.8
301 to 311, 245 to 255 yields 2.4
